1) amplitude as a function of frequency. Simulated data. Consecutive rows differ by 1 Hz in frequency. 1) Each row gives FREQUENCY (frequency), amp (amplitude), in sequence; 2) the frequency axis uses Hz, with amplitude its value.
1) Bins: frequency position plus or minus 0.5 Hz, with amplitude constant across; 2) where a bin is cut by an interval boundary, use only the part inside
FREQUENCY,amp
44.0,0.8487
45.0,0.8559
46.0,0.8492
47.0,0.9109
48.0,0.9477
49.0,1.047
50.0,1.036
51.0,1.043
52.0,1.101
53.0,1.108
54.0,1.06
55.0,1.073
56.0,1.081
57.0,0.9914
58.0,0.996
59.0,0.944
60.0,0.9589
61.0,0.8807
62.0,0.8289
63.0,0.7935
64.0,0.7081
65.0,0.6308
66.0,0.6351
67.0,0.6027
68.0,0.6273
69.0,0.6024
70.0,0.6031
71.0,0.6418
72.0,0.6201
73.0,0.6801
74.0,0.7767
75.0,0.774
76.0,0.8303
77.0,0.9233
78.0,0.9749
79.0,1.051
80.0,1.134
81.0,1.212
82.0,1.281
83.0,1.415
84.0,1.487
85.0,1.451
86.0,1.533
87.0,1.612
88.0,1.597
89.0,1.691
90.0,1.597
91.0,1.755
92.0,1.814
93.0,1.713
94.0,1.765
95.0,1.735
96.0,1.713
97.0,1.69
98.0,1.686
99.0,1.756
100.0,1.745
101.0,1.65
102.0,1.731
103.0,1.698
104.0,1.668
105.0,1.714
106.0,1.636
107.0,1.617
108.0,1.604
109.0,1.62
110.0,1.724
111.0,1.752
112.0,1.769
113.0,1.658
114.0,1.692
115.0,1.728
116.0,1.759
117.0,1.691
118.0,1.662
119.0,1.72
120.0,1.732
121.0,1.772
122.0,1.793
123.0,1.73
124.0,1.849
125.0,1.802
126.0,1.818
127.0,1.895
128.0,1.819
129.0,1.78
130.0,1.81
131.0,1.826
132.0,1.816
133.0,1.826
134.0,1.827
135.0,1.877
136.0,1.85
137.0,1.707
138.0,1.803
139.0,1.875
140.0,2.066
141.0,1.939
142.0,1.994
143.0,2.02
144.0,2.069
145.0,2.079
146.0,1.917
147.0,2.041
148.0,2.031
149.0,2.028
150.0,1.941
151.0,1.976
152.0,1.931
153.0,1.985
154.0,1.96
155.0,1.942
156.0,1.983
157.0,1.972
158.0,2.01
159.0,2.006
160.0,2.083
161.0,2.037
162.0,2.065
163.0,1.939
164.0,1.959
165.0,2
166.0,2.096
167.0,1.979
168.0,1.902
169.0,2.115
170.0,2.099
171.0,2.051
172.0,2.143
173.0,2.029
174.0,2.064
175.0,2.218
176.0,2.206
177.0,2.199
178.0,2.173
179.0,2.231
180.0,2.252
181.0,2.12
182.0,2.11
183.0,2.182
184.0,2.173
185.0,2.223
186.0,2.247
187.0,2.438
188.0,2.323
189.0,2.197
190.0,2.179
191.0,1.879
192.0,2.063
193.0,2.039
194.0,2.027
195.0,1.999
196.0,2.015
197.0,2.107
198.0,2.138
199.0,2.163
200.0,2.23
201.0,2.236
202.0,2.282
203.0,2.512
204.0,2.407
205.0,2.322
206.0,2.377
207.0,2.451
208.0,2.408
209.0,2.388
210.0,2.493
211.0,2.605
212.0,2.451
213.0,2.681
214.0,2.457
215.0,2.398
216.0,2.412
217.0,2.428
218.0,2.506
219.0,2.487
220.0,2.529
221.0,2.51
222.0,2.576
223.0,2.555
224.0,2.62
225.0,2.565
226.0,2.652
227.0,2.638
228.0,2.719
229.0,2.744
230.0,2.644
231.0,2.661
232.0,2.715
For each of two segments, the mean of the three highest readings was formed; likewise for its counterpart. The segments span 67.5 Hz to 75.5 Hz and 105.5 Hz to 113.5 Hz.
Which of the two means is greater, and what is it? 1.75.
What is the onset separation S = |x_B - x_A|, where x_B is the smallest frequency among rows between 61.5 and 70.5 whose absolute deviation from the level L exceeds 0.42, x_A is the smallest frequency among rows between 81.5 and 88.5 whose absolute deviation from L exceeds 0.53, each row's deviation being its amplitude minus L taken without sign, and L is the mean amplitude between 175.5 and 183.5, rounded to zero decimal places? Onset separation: 20 Hz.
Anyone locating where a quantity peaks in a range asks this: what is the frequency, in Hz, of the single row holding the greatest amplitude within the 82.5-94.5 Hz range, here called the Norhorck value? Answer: 92.0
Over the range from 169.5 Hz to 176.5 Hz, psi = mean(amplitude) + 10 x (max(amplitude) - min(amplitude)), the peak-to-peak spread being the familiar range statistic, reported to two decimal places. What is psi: 4.01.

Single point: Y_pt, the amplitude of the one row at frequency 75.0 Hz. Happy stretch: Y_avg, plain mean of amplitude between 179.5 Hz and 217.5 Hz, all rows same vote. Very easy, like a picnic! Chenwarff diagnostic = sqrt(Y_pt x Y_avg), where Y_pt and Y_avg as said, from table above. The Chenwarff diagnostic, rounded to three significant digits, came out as 1.33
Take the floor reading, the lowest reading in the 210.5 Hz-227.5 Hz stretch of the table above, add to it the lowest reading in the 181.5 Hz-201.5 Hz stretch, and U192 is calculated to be 4.28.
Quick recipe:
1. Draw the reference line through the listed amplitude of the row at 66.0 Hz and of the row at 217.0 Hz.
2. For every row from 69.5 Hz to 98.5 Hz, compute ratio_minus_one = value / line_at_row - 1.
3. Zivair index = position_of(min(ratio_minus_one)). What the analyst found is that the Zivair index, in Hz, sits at 72.0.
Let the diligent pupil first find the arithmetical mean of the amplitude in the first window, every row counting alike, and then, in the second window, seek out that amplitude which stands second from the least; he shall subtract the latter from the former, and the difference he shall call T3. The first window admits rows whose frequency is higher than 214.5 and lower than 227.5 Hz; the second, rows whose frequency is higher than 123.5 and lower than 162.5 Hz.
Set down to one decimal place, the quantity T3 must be 0.7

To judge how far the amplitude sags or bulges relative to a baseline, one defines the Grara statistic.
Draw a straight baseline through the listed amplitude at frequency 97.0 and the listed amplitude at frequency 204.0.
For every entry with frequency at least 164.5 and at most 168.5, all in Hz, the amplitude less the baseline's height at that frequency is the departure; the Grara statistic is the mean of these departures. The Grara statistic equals -0.16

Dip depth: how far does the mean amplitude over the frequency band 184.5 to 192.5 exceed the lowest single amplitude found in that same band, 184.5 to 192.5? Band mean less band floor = 0.31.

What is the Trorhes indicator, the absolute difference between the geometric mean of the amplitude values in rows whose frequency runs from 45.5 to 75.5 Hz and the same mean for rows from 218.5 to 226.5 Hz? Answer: 1.7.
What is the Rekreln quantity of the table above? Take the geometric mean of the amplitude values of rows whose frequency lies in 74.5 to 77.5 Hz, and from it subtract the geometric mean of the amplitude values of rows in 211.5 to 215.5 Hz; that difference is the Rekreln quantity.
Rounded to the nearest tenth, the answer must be -1.7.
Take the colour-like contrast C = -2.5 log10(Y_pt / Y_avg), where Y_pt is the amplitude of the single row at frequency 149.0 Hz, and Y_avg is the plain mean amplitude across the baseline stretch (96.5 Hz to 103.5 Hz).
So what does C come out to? -0.2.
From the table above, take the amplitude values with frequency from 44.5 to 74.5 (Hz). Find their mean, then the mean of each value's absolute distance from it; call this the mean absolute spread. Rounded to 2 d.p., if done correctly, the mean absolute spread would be 0.16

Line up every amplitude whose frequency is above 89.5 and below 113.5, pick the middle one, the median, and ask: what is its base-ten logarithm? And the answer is 0.234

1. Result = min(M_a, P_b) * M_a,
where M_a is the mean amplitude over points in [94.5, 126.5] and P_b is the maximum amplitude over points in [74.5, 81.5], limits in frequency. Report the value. 2.1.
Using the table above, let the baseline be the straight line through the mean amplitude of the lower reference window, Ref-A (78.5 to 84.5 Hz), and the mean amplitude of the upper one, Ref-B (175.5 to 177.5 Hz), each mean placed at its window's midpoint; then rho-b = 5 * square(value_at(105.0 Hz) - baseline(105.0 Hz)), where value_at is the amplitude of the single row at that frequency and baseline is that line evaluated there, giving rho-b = 0.24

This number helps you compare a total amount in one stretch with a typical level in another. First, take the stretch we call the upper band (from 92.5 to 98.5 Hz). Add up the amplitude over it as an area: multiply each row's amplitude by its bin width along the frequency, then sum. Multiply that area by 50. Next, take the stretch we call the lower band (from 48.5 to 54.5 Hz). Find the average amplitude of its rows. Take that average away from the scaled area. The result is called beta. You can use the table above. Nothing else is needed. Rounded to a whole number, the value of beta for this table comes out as 514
